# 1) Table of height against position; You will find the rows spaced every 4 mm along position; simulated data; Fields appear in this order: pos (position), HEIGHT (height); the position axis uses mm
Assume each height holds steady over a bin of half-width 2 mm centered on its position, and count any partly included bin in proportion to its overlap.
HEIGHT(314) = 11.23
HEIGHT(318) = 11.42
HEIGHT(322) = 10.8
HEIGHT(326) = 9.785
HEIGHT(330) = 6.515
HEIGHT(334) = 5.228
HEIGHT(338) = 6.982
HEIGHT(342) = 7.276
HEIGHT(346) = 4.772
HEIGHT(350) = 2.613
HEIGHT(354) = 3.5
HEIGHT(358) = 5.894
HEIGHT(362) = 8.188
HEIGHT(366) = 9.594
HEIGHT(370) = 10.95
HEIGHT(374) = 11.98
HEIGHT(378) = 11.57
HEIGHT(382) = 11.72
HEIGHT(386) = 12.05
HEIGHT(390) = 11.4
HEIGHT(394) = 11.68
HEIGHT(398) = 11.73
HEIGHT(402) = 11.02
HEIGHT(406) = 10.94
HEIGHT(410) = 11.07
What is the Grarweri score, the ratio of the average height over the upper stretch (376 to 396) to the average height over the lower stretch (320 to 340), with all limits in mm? 1.49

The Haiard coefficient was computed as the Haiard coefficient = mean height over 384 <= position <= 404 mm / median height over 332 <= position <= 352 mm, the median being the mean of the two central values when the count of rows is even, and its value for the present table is 2.2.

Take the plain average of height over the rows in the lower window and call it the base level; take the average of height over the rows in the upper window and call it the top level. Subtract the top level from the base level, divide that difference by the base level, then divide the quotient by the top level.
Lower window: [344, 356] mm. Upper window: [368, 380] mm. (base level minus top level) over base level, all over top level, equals -0.19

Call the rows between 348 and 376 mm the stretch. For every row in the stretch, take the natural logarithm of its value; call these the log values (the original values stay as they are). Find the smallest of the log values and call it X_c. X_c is 1.0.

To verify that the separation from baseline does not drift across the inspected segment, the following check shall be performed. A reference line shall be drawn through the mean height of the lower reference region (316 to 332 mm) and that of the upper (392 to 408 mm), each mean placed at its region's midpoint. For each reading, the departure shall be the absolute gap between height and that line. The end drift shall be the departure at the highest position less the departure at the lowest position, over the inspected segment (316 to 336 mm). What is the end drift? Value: 3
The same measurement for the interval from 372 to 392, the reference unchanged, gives -1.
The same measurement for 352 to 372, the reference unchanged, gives -7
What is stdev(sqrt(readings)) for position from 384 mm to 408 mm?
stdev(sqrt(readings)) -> 0.1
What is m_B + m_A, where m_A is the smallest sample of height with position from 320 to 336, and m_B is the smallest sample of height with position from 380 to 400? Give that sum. 17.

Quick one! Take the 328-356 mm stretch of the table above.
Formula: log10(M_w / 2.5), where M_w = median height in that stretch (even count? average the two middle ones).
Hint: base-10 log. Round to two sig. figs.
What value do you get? 0.32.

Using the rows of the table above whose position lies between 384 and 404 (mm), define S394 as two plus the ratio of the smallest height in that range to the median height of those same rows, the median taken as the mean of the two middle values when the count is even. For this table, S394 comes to 2.94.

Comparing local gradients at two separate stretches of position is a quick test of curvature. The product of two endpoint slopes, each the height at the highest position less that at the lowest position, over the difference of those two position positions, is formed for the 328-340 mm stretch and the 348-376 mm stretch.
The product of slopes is 0.023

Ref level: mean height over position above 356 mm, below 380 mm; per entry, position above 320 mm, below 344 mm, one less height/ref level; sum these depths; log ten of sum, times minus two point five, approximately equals -0.19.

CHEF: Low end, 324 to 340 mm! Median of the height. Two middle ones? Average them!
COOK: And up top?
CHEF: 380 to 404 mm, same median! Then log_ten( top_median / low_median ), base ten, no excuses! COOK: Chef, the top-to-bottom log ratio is 0.24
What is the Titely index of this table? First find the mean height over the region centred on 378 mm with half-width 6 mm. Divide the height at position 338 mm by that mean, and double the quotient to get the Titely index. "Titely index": 1.2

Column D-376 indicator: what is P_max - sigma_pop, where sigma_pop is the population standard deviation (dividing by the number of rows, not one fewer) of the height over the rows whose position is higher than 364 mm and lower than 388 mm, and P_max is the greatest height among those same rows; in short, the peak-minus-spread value 11.2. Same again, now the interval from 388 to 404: 11.4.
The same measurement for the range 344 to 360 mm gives 4.6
